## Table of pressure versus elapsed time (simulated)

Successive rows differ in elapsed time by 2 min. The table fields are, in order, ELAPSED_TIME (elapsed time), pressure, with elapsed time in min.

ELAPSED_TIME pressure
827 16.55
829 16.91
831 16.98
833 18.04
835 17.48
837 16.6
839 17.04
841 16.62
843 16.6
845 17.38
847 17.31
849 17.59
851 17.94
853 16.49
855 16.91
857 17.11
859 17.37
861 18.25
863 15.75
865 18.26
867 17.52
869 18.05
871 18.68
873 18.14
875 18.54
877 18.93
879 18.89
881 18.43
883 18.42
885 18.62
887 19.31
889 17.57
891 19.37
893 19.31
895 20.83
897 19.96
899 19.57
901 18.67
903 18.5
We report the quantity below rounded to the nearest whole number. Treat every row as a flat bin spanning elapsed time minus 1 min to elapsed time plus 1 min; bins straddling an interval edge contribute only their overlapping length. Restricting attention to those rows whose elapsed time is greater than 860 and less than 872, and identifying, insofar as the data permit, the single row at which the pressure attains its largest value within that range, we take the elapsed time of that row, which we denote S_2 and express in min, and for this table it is 871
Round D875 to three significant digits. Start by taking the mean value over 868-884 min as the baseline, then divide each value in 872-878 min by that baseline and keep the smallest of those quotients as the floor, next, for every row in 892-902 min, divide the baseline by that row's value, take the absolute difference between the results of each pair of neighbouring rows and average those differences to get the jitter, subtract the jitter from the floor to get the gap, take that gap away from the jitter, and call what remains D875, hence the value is -0.894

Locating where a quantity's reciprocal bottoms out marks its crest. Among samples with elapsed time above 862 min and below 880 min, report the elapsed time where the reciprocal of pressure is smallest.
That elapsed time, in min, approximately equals 877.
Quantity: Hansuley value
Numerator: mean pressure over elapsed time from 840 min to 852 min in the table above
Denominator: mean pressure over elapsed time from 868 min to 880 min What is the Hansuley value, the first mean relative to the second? 0.93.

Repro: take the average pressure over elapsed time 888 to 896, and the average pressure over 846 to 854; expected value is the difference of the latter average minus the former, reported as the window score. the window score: -1.9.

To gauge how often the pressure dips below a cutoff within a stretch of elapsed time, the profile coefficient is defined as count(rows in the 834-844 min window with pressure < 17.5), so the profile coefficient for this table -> 5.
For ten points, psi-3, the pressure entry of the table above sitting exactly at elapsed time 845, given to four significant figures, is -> 17.38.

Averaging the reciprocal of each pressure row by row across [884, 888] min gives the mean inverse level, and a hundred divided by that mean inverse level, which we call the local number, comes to 1896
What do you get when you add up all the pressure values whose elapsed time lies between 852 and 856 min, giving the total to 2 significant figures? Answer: 33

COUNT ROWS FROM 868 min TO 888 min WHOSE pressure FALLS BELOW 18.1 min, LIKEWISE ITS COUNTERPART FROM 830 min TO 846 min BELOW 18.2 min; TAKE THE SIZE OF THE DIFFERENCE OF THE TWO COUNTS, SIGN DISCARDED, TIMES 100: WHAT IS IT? 700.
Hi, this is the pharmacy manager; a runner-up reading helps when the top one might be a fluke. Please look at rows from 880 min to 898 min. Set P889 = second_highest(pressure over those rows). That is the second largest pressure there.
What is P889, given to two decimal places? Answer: 19.96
